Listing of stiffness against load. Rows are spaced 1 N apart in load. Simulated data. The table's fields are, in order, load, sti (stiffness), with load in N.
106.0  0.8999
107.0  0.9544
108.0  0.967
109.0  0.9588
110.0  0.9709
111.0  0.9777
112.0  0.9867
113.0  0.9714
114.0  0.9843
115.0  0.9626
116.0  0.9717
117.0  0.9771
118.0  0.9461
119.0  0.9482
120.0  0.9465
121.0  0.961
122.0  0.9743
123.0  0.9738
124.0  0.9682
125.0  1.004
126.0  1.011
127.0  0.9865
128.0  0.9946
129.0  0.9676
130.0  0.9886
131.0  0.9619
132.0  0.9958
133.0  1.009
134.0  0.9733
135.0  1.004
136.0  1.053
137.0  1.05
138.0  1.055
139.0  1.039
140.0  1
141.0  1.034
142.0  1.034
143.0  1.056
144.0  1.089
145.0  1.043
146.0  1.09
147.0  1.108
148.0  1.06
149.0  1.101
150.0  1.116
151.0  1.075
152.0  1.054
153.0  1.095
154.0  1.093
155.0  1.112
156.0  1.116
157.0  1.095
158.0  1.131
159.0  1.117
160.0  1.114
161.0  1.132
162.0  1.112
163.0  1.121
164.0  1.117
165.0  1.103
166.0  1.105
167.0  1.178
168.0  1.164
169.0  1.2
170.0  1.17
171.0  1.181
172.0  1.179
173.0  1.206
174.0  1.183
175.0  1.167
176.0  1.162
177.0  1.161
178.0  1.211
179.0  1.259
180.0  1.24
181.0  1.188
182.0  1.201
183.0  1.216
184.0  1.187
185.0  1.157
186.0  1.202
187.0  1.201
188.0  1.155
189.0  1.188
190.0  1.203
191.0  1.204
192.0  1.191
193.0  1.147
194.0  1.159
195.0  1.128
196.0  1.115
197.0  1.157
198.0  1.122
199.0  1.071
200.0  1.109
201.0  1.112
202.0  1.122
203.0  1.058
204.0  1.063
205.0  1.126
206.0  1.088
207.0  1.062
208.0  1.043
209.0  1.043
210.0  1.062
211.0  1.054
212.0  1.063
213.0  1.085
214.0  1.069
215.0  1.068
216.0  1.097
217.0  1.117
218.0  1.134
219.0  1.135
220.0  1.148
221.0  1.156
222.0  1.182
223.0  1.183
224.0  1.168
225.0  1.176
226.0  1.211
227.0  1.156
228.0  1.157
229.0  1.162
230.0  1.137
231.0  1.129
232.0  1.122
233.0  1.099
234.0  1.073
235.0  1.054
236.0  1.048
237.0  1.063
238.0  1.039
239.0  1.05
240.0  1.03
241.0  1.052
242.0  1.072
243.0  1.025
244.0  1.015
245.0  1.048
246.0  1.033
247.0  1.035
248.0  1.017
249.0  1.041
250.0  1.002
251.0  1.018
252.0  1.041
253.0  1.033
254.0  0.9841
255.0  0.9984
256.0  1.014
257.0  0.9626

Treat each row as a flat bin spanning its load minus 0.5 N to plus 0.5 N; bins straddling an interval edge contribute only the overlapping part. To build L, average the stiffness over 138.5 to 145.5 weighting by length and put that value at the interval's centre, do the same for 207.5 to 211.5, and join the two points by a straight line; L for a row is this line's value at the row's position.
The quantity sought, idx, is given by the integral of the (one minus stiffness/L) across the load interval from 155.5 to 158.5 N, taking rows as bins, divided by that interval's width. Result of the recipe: -0.067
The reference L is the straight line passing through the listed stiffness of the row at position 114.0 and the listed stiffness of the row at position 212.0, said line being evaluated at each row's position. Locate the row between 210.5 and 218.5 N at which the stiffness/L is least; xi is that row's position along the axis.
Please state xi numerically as 211.0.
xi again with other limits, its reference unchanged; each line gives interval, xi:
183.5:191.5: 188.0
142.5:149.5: 145.0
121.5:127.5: 124.0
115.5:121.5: 120.0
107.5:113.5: 109.0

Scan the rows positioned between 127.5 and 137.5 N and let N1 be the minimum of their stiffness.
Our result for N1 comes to 0.9619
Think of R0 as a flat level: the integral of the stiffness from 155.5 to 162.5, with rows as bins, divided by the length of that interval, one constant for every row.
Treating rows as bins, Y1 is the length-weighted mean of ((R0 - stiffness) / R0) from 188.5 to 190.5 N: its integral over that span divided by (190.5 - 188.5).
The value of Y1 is -0.07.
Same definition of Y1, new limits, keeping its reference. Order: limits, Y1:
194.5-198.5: -0.01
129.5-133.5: 0.11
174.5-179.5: -0.07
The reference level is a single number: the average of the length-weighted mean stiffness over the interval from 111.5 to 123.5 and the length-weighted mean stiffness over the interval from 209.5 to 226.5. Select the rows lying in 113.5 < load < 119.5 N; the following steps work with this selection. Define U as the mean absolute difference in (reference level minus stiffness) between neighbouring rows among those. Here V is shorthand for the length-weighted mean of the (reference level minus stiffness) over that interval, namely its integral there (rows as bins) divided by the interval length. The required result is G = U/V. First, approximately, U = 0.014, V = 0.08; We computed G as 0.2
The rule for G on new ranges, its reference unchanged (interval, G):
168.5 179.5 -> -0.1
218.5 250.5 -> -0.4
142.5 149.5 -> -1.2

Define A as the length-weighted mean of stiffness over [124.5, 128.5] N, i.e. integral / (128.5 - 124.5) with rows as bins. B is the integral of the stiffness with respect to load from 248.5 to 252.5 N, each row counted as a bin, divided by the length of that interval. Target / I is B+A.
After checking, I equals 2.02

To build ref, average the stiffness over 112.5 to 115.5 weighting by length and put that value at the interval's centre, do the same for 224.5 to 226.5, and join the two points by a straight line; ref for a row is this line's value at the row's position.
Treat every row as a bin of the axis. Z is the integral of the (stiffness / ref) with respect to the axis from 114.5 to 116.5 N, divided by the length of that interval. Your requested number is 0.99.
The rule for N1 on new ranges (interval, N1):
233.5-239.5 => 1.039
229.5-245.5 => 1.015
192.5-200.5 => 1.071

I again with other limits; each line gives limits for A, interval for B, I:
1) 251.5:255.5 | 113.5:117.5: 1.99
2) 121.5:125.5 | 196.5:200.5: 2.09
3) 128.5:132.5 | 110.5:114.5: 1.96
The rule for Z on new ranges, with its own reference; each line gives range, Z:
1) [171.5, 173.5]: 1.10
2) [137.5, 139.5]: 1.03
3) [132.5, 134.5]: 0.98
